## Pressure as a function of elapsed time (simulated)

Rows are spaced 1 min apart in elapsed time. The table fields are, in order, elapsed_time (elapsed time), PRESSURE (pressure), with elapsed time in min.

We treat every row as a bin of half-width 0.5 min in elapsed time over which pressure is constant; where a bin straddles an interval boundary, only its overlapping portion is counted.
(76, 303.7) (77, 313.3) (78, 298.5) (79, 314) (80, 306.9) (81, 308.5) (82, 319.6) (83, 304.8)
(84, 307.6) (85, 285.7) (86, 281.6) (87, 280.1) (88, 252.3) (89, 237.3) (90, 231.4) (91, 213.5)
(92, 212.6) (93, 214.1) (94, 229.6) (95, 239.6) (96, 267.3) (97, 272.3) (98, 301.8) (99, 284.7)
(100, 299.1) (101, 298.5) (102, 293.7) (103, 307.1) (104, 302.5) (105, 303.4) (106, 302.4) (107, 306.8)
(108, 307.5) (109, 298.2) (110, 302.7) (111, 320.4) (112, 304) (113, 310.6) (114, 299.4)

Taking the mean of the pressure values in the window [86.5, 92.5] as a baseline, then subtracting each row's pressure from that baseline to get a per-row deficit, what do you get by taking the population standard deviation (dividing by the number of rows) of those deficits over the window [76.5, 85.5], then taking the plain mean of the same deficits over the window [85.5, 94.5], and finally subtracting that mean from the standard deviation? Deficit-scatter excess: 11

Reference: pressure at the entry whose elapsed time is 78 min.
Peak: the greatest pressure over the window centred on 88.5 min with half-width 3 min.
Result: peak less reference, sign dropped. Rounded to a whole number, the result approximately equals 17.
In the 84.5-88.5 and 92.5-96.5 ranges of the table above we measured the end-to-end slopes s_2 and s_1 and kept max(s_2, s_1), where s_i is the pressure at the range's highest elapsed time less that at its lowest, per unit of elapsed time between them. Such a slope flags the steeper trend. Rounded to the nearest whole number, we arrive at 18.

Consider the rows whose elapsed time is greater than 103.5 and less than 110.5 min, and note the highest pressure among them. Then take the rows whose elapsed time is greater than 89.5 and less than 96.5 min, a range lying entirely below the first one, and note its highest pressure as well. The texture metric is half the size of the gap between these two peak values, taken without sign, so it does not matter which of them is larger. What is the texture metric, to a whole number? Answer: 20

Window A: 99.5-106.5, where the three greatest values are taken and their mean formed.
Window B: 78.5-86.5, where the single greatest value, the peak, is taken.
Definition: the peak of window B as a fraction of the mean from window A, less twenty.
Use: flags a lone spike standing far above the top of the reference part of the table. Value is -18.9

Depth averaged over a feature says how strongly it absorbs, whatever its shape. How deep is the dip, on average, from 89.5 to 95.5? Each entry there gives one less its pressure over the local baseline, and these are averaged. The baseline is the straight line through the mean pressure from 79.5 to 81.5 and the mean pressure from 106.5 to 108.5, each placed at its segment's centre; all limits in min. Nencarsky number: 0.27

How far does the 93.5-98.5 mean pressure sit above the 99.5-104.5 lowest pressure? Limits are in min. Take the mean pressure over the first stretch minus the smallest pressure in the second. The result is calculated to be -32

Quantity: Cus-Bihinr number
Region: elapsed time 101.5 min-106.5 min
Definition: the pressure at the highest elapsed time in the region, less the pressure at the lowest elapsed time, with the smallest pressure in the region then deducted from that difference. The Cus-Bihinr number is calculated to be -285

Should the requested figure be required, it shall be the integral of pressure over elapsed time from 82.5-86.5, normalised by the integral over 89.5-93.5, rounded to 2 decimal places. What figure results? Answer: 1.35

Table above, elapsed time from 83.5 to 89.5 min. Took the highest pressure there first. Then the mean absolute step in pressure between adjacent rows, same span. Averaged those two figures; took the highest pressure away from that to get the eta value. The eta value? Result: -147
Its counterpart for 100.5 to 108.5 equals -152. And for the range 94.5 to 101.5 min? -143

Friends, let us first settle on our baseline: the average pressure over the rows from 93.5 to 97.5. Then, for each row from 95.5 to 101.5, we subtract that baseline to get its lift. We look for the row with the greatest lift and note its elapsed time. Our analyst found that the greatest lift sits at 98 min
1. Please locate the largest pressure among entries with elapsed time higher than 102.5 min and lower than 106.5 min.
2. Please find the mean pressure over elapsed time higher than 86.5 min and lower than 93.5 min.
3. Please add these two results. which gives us 542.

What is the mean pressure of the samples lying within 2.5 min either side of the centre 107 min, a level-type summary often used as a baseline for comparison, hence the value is 304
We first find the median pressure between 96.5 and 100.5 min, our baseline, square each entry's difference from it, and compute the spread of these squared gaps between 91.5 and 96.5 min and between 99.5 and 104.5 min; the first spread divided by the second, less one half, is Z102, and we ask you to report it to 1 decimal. 26.2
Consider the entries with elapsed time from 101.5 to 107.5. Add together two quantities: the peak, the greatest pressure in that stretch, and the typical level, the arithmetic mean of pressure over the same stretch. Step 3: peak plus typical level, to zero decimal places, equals 610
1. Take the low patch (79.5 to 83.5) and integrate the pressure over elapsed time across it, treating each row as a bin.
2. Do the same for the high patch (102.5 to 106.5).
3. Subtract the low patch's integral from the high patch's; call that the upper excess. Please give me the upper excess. -24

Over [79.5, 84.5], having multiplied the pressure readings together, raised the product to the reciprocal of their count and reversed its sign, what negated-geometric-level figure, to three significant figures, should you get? -309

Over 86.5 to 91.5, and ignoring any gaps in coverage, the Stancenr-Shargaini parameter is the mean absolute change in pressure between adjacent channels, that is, 17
